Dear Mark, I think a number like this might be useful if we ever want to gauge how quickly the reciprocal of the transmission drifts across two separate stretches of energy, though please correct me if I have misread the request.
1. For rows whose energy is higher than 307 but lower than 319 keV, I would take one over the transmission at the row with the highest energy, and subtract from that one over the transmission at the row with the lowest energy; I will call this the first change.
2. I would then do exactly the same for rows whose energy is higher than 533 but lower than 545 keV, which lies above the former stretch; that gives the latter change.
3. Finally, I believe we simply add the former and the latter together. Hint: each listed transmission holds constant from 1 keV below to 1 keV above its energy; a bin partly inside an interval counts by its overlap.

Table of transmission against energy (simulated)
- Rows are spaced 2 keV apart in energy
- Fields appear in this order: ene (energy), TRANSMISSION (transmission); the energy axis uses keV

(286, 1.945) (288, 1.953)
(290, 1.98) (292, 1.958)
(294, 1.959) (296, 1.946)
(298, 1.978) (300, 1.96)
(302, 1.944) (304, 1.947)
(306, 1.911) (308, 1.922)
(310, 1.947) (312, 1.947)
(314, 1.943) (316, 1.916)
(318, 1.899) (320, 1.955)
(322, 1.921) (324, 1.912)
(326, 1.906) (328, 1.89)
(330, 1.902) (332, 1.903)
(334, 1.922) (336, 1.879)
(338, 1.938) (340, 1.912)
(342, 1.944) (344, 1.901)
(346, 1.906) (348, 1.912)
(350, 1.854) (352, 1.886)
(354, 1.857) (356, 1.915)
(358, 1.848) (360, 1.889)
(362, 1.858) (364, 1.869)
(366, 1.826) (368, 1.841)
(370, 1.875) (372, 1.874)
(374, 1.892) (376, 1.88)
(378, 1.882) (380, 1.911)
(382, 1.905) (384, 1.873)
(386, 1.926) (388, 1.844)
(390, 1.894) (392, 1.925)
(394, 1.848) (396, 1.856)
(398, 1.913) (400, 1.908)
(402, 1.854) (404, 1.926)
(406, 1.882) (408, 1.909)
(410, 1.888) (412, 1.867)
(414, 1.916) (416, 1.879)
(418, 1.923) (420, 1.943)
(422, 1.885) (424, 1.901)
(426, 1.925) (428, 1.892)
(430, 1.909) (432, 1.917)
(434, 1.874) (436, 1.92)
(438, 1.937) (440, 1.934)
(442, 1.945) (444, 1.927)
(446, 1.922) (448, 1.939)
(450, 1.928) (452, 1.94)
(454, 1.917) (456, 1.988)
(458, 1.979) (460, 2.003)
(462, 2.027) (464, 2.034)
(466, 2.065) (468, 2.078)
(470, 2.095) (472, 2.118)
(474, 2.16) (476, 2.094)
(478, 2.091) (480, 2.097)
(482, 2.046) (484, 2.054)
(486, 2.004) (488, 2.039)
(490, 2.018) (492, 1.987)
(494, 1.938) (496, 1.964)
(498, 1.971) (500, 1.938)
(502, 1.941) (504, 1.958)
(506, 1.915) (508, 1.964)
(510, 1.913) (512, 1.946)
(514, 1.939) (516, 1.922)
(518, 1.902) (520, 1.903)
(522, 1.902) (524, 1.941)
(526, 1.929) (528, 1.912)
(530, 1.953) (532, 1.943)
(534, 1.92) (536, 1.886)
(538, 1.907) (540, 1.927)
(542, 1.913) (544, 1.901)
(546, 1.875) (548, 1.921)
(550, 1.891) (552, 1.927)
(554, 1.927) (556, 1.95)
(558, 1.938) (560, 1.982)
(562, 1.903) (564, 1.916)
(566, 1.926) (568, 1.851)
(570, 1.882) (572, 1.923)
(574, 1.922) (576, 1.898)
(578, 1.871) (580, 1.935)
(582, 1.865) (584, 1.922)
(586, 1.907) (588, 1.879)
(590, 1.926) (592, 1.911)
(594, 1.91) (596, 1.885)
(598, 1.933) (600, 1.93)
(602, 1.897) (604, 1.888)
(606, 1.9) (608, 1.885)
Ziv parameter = 0.012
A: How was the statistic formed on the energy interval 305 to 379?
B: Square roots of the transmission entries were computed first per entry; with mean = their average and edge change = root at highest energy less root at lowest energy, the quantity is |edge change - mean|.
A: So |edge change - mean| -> 1.39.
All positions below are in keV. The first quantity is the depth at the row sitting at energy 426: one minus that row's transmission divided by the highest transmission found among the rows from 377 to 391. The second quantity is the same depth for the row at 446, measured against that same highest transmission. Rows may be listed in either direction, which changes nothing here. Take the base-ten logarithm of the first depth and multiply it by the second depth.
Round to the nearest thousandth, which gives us -0.007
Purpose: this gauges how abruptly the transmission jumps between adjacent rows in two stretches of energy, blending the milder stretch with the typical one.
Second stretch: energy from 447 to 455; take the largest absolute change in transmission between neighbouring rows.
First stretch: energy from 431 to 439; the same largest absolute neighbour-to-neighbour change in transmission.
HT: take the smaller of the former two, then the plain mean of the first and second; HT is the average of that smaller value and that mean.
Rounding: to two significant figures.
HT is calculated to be 0.029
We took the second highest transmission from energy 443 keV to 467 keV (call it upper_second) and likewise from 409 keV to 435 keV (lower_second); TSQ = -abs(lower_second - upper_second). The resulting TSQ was -0.109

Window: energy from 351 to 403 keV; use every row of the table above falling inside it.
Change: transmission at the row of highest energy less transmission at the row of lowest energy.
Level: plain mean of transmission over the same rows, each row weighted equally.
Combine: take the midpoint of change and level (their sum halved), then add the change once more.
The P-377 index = 0.89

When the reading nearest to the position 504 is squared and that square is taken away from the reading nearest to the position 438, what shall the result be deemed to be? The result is -1.9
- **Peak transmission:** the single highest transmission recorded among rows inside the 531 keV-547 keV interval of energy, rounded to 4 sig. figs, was 1.943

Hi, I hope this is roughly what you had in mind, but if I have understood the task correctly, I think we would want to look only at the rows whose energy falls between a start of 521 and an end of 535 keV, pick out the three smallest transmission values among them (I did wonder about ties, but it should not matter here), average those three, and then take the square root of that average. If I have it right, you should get 1.38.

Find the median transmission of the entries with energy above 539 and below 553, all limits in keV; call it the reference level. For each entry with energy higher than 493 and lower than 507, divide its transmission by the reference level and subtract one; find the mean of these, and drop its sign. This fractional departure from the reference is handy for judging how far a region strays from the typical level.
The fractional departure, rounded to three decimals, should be 0.017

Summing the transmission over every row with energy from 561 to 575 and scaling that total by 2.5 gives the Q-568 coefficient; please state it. 33.3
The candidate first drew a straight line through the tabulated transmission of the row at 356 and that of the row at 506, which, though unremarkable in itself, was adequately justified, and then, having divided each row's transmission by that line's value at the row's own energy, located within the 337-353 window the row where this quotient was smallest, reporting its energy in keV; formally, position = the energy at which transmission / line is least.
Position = 350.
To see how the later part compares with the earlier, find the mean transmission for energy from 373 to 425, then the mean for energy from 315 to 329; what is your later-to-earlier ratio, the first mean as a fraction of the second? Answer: 0.99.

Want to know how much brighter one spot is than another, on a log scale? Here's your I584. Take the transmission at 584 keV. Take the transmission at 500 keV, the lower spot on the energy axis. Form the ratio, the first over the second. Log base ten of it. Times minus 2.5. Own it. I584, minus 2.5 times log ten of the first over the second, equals 0.01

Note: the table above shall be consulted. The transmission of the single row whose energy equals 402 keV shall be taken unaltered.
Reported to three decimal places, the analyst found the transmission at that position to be 1.854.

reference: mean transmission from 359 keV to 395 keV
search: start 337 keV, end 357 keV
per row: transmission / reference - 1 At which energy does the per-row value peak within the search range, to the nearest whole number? 342 keV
